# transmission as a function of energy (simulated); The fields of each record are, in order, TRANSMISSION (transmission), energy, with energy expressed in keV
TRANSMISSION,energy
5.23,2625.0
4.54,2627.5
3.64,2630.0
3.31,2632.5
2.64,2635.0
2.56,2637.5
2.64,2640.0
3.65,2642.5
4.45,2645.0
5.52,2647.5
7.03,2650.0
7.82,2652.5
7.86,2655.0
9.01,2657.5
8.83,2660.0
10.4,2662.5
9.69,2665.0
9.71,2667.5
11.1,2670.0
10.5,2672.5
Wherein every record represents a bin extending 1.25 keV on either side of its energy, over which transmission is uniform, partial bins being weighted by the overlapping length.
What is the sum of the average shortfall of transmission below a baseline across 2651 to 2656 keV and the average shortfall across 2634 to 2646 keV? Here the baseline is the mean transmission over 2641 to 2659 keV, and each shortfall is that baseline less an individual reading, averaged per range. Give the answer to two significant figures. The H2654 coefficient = 1.9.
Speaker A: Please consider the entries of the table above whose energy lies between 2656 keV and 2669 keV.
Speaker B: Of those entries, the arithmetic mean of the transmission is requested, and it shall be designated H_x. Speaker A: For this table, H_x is 9.5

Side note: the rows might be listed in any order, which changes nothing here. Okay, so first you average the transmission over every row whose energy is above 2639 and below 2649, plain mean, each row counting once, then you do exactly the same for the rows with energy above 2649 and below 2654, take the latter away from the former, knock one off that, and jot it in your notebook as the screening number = -4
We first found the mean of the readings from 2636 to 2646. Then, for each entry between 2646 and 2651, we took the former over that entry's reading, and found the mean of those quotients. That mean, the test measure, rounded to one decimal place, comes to 0.5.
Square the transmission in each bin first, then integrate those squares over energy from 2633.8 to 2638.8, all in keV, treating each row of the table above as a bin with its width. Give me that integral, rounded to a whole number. 34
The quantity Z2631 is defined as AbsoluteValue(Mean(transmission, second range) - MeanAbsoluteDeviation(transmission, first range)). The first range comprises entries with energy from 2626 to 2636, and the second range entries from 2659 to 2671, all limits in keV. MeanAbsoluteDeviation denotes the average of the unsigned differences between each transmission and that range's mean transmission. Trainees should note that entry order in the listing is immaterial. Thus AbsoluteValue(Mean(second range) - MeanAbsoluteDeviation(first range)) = 9.4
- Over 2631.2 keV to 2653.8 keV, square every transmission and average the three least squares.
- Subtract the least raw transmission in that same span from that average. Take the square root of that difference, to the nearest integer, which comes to 2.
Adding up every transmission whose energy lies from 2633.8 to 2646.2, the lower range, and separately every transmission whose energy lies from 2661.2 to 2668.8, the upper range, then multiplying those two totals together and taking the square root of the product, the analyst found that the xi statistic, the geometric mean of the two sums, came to 22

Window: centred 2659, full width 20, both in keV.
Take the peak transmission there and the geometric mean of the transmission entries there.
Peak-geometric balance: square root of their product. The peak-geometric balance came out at 10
